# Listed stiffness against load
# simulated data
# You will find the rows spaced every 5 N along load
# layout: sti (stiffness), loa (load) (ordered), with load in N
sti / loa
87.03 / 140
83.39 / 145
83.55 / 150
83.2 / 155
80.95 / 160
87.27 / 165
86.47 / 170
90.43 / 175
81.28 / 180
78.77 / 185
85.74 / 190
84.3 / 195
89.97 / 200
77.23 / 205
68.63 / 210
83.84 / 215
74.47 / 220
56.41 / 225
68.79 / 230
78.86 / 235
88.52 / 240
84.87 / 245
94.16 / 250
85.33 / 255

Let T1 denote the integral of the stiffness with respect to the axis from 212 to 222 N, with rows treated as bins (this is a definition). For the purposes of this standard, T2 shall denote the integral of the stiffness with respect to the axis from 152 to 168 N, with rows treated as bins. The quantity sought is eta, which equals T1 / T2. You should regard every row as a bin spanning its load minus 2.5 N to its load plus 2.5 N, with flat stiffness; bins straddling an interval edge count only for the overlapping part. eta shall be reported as 0.6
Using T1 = 789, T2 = 1342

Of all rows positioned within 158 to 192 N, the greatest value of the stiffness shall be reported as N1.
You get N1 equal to 90.43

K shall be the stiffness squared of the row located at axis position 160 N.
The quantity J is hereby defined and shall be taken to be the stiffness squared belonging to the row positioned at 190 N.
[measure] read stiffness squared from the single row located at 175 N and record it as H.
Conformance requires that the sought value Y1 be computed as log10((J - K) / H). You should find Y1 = -1.01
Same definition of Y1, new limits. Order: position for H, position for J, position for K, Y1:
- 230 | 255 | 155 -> -1.12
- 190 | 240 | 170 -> -1.31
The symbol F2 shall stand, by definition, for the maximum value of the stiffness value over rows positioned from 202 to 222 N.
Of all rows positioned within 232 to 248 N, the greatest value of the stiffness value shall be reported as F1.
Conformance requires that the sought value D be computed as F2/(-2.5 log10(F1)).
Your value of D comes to -17.2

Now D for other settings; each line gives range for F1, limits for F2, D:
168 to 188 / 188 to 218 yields -18.4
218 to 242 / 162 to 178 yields -18.6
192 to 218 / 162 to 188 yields -18.5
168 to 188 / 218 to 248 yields -18.1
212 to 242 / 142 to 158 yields -17.2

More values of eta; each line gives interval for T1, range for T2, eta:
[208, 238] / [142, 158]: 1.6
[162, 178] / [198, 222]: 0.7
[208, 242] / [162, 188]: 1.1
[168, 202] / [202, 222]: 1.9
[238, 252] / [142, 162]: 0.8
